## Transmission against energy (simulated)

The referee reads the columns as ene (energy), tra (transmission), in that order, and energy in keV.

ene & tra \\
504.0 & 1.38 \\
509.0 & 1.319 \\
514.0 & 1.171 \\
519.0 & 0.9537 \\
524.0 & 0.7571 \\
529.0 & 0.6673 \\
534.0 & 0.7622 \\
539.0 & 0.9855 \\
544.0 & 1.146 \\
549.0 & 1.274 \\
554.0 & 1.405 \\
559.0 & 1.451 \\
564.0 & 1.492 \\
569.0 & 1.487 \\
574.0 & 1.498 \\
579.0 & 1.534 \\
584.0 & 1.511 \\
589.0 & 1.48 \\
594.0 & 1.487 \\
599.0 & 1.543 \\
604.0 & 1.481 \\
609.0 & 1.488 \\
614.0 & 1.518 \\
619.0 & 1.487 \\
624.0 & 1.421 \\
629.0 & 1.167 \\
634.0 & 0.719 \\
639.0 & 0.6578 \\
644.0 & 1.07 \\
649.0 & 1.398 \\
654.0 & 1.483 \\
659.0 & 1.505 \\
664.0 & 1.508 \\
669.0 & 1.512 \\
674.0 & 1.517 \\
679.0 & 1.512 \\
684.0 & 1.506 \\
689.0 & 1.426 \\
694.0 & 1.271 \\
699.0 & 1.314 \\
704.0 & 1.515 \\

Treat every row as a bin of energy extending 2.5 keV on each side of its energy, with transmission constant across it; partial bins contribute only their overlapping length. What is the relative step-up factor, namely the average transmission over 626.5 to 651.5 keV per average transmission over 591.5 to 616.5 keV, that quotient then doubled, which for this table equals 1.3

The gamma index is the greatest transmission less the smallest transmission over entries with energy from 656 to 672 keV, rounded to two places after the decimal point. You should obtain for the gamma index 0.01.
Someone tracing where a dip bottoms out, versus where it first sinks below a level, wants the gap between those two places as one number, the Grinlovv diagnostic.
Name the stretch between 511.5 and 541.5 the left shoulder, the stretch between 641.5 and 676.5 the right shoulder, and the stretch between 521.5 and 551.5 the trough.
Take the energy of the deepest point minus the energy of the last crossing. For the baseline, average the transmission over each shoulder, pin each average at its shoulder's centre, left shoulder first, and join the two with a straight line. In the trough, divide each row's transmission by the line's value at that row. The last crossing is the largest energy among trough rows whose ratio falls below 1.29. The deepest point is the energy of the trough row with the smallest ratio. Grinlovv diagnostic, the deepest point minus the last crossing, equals -15 keV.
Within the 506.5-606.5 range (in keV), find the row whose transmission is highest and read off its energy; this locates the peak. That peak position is 599.0 keV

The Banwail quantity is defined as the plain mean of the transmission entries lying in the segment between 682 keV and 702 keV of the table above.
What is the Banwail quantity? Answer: 1.38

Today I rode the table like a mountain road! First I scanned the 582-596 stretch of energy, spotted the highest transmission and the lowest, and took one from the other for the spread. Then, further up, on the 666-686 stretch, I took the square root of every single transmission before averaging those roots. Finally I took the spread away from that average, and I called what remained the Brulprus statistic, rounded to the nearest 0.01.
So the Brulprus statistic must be 1.20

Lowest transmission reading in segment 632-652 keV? 0.6578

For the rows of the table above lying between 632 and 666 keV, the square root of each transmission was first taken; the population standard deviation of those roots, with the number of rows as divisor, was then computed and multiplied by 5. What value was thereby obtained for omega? 0.8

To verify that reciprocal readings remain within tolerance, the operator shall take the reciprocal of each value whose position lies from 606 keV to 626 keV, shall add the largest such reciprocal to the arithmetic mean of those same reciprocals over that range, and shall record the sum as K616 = 1.38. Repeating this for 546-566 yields 1.50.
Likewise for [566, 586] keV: 1.34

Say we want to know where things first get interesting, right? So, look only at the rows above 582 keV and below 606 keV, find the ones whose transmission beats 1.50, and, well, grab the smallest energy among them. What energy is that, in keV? 584.0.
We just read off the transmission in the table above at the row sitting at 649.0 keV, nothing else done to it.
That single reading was 1.398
